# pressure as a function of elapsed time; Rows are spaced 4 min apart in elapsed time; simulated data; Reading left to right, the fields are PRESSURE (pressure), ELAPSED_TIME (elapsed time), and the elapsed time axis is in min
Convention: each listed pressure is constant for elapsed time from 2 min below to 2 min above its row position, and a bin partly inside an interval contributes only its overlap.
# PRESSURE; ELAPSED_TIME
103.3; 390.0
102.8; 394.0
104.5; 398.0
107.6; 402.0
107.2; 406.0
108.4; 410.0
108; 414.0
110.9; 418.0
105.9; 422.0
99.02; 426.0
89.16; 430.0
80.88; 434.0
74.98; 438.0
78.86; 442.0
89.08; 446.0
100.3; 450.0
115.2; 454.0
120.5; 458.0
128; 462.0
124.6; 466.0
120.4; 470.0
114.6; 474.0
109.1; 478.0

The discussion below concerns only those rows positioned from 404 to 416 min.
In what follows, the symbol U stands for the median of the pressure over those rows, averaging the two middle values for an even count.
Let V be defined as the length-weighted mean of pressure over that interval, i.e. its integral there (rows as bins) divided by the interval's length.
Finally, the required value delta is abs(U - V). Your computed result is 0.1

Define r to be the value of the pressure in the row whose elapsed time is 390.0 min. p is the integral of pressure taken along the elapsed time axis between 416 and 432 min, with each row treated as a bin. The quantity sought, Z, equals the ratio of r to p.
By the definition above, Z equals 0.064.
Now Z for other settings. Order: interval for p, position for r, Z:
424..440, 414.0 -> 0.078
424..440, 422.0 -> 0.077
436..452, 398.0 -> 0.076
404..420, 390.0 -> 0.059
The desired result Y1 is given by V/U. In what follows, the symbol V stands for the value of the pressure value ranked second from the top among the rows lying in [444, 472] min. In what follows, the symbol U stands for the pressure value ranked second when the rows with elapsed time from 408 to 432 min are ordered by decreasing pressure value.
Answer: 1.15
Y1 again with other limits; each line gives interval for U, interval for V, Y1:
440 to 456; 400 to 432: 1.08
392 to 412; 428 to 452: 0.83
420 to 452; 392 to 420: 1.08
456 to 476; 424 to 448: 0.72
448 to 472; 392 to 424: 0.87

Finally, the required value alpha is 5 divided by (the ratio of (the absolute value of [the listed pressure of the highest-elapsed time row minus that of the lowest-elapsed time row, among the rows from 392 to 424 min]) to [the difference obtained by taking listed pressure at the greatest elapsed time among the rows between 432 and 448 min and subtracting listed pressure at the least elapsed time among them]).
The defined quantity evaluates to 13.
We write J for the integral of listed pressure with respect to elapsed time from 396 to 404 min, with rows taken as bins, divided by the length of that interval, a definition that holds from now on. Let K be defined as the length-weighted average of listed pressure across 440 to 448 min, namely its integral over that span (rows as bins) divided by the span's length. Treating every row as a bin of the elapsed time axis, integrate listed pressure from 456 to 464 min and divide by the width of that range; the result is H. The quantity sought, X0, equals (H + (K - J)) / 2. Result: 51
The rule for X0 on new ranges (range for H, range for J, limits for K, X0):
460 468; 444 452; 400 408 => 70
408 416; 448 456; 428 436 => 43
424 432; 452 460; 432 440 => 27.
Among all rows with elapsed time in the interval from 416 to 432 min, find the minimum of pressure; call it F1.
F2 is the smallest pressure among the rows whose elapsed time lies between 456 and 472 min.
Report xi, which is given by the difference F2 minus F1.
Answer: 31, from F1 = 89.16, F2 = 120.4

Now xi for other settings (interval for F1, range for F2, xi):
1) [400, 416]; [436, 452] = -32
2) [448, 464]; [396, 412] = 4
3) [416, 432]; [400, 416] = 18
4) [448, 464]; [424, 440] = -25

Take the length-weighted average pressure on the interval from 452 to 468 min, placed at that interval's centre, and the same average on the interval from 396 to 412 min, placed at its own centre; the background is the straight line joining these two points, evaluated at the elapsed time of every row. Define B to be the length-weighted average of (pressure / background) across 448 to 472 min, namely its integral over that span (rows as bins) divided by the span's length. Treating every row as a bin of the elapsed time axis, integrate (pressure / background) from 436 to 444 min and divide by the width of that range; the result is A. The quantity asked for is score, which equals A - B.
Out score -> -0.31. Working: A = 0.66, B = 0.97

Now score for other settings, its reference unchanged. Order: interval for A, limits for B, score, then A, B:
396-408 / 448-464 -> 0.04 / 1.00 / 0.96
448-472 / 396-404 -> -0.03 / 0.97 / 1.00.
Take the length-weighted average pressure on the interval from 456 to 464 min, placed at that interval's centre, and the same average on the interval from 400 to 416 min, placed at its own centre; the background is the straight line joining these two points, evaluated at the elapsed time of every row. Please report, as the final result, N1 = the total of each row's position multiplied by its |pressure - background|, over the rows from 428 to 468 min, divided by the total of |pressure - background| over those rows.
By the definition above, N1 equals 440.9 min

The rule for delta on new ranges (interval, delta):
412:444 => 0.6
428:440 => 0.8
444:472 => 6.4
